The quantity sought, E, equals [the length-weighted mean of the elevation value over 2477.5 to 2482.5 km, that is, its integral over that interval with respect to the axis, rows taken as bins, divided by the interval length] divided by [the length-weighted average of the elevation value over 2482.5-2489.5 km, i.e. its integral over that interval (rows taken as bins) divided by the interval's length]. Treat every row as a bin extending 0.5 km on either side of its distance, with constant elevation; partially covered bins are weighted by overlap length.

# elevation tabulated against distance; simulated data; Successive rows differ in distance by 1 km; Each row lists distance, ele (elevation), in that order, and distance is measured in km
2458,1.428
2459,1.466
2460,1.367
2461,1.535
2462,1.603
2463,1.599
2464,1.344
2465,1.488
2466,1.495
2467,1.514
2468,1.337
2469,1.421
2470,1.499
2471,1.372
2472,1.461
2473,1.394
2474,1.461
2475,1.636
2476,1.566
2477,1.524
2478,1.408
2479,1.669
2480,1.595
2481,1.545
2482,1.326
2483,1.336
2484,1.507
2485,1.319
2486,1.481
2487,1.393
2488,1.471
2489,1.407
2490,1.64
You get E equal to 1.07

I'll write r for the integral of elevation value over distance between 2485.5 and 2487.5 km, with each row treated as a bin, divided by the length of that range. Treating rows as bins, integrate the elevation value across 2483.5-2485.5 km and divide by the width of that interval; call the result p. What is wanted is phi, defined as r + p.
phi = 2.85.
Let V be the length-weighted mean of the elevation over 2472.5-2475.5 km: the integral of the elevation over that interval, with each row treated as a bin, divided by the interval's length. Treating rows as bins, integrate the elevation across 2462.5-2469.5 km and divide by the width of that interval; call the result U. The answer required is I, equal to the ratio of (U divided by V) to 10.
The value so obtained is 0.097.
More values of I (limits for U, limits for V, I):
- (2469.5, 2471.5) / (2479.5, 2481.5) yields 0.091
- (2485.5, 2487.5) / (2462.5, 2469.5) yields 0.099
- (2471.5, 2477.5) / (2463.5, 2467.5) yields 0.103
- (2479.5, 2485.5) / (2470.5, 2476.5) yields 0.097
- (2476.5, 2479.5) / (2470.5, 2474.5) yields 0.108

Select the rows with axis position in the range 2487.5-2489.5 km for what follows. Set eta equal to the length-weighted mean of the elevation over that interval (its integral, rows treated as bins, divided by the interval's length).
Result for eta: 1.44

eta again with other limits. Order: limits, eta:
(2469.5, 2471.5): 1.44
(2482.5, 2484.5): 1.42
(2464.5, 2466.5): 1.49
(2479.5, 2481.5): 1.57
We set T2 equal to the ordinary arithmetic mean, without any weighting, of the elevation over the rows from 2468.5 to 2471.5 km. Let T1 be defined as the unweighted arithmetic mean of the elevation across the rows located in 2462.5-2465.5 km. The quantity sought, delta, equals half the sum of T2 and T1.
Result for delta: 1.45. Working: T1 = 1.48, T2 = 1.43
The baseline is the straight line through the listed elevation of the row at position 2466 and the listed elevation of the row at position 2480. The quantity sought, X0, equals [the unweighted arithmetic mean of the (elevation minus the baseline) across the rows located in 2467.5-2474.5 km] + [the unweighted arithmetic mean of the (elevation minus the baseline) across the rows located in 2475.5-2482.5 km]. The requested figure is -0.18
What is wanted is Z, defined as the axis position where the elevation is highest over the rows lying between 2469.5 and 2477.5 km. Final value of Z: 2475 km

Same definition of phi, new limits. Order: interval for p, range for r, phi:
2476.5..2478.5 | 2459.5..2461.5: 2.92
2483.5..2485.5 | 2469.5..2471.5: 2.85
